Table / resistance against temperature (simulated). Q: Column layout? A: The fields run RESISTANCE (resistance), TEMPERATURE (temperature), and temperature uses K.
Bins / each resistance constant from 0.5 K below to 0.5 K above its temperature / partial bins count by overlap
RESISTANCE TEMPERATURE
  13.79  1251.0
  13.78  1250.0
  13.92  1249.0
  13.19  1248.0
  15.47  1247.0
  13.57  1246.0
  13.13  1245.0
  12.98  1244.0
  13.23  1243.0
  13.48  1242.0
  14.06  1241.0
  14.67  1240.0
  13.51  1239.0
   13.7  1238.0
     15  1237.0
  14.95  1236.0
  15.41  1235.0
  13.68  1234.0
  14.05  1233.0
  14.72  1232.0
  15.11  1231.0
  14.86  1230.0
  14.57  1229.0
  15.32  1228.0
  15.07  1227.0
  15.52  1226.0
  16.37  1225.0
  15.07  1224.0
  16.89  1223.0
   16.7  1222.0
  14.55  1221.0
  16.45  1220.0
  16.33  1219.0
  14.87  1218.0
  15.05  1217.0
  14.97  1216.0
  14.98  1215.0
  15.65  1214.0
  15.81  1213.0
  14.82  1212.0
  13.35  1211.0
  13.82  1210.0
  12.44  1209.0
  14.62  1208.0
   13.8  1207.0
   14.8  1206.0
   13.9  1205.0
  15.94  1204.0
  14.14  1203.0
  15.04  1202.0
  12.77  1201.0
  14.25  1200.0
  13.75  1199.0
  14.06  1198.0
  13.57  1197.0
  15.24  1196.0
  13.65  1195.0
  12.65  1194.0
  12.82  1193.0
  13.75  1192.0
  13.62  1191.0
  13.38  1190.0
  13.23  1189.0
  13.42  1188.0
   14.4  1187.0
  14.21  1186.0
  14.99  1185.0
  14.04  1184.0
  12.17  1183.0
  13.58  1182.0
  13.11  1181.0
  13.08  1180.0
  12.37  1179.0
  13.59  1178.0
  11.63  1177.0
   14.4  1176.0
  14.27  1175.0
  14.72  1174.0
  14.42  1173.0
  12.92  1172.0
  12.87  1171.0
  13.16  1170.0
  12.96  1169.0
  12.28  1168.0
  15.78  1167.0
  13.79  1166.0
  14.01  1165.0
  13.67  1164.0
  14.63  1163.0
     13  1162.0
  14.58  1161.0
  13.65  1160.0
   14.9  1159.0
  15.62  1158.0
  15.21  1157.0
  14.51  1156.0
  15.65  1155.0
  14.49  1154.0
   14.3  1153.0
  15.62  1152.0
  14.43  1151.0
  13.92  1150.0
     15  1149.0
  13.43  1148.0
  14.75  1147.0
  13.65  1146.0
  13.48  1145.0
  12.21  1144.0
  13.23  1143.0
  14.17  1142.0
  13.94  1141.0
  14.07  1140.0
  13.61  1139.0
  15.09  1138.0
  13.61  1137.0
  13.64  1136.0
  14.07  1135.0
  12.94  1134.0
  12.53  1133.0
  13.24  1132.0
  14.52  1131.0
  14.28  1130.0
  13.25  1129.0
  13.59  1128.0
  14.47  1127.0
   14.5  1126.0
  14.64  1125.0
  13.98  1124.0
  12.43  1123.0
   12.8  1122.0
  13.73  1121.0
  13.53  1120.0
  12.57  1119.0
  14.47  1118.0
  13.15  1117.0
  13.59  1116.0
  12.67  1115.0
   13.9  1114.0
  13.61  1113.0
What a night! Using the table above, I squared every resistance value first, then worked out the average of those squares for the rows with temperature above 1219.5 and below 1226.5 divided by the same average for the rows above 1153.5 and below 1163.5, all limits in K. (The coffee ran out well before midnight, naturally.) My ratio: 1.19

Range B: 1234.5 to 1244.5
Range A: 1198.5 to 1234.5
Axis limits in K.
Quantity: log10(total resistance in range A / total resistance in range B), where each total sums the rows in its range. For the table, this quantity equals 0.58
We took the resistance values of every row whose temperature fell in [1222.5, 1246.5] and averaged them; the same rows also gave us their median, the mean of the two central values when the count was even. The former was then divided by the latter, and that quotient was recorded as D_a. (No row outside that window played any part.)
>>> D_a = 0.99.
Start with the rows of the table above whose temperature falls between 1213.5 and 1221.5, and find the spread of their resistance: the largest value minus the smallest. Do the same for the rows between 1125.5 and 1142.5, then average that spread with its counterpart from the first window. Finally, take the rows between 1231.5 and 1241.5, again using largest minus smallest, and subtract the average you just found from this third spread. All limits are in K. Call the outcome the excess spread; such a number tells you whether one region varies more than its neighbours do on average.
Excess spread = -0.33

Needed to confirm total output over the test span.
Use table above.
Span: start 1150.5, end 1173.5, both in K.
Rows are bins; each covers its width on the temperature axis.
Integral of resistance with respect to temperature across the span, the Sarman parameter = 326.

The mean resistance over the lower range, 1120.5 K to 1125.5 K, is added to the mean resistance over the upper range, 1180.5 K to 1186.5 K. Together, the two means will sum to 27.2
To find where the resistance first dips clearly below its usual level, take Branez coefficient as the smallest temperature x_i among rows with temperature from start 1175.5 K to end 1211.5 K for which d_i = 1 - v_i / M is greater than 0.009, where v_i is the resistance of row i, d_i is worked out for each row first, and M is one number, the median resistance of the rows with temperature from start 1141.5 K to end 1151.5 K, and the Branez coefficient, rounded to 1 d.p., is 1177.0 K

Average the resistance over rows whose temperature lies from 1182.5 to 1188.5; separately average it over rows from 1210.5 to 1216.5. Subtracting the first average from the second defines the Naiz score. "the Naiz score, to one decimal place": 1.1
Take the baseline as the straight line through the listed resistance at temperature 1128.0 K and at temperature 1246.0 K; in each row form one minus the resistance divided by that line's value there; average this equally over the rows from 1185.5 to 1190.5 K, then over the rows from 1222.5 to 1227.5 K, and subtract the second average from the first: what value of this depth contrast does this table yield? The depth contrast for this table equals 0.15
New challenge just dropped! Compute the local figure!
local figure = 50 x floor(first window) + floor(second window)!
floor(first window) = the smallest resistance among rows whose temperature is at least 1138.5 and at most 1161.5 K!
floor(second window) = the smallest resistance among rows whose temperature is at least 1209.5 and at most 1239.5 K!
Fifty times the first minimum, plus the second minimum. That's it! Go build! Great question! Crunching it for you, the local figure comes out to 624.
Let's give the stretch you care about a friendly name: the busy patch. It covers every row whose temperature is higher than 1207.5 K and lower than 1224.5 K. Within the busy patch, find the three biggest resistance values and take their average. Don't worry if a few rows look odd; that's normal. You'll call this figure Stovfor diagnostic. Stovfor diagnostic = 16.68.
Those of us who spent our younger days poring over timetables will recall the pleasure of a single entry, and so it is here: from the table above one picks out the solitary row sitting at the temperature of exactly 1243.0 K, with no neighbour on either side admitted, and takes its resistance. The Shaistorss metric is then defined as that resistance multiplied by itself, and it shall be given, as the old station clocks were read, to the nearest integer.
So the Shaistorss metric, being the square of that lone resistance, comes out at 175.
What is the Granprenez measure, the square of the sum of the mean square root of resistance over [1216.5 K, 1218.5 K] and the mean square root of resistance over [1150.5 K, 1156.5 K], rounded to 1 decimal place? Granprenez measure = 59.6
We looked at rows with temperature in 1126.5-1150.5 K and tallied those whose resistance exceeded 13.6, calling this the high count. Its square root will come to 3.9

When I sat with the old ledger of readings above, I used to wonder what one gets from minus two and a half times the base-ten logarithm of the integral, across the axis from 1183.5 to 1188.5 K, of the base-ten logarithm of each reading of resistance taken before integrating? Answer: -1.90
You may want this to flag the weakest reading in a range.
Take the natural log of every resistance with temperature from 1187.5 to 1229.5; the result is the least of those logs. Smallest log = 2.52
